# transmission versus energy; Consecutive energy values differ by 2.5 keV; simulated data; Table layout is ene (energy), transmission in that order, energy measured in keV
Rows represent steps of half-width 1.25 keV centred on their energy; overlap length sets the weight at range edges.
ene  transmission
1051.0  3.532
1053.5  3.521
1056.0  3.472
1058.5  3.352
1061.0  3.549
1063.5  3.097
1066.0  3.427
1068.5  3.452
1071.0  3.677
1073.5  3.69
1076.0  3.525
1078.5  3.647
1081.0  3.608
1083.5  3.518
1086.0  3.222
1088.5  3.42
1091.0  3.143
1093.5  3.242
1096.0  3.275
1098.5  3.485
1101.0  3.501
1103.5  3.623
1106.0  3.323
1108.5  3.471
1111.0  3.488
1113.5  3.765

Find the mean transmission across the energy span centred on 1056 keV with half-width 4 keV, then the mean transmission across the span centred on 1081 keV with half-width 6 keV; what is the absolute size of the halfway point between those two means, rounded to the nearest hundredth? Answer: 3.48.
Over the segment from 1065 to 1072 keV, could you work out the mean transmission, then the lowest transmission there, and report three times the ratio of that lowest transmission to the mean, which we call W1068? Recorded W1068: 2.92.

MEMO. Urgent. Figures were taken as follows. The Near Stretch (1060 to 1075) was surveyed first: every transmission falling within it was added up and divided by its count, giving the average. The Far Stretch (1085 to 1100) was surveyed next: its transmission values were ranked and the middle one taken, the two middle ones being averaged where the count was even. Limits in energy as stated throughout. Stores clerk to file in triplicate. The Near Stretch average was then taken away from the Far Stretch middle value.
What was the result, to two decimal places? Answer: -0.22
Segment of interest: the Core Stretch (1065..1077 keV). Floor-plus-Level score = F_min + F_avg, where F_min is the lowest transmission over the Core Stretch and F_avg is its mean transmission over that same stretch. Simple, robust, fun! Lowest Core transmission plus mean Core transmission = 7.0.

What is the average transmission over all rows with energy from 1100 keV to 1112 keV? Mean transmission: 3.48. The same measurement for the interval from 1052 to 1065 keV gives 3.40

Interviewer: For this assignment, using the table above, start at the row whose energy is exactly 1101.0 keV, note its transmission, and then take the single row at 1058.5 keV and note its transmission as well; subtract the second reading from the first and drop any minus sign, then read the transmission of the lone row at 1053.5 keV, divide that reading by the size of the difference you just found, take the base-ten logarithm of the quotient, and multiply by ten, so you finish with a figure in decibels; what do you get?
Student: 14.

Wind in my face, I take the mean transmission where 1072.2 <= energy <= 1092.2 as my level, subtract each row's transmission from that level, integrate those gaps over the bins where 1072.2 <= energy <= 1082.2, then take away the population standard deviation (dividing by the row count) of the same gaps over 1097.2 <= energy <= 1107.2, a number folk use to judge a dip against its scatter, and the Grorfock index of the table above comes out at -1.6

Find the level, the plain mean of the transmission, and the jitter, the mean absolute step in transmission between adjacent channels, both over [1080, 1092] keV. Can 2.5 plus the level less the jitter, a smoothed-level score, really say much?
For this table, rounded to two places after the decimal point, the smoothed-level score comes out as 5.67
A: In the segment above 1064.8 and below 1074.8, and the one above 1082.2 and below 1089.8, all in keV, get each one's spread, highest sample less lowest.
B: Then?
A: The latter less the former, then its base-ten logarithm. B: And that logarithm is -1.48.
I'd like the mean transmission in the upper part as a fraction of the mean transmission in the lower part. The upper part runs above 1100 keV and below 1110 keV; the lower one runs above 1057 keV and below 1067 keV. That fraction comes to 1.04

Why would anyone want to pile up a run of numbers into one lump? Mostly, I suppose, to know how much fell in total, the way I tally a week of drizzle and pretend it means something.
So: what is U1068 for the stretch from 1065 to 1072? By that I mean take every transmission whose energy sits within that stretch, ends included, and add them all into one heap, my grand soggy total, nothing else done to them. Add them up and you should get 10.6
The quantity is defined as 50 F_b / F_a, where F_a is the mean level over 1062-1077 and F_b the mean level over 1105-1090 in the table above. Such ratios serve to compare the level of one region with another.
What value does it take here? 48.6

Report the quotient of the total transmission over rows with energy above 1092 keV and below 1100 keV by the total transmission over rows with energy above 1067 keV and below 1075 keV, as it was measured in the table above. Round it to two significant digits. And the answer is 0.92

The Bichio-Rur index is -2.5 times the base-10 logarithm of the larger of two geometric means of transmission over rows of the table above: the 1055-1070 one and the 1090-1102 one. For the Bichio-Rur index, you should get -1.32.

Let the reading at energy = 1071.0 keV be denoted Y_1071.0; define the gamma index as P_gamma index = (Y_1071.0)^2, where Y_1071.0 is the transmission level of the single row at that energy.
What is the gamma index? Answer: 13.5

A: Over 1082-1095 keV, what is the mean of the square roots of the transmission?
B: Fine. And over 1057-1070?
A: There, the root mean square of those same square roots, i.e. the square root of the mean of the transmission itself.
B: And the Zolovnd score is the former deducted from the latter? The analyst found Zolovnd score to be 0.02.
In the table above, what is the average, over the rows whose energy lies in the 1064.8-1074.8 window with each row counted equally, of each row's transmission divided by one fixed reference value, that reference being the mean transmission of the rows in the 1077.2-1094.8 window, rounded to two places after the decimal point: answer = 1.05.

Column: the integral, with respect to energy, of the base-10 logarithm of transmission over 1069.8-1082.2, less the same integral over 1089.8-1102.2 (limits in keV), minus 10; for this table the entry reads -9.5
